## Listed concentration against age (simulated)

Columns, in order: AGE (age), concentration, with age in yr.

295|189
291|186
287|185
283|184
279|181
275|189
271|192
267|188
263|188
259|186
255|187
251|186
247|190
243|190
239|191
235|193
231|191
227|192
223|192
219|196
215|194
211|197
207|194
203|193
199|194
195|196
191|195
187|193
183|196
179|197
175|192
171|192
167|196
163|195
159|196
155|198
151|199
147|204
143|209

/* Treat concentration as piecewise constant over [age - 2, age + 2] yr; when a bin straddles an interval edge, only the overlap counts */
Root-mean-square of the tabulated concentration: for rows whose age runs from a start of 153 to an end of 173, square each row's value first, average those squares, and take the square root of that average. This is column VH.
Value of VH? 195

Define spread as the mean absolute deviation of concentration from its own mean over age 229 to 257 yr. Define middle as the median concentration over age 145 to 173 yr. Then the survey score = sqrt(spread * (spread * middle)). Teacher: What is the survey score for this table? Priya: 26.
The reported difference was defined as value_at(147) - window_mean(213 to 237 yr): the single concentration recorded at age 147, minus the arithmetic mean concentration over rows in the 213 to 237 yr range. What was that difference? 11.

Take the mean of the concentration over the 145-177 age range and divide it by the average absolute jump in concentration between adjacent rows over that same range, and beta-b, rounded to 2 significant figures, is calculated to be 98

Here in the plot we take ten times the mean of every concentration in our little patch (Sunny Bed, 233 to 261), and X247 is 1890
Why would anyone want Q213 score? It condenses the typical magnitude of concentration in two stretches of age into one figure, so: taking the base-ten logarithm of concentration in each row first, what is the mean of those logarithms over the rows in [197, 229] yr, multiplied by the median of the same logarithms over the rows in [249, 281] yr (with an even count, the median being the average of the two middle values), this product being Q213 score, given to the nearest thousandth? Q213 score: 5.200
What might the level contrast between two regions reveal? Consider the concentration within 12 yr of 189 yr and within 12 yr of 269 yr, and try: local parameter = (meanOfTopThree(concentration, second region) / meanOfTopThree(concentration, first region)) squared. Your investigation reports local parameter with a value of 0.933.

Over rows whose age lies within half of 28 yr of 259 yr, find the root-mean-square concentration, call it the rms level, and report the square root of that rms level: 13.7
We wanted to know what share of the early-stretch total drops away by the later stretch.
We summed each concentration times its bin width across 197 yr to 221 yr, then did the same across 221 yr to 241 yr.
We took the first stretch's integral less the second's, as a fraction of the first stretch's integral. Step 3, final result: 0.18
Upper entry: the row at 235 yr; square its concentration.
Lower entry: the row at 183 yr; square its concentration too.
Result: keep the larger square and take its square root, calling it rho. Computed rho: 196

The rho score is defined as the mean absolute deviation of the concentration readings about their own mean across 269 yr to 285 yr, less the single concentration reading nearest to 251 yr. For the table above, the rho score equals -182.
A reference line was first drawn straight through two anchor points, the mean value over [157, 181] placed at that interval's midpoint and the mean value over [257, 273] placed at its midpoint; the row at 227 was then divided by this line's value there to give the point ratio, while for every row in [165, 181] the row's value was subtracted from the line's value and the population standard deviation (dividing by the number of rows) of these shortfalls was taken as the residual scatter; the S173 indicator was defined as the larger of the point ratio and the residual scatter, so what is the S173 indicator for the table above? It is 2.3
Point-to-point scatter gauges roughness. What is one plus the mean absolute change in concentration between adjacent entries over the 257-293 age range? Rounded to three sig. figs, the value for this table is 3.75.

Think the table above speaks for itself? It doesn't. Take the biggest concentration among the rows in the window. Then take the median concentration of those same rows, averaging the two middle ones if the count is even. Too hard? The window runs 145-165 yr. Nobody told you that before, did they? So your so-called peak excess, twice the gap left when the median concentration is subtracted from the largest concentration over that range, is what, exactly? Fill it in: 12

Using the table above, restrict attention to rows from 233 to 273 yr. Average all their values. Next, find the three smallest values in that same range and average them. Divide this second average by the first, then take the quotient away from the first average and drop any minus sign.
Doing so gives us 188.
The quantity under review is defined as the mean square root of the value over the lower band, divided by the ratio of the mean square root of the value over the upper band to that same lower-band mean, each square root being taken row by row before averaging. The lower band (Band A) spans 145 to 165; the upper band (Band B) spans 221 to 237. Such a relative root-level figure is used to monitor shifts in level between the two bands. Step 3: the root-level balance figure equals 14.3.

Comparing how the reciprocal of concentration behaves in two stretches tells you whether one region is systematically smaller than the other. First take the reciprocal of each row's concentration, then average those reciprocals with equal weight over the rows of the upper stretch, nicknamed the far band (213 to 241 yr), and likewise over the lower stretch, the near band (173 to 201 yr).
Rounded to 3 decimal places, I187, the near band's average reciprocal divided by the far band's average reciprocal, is 0.990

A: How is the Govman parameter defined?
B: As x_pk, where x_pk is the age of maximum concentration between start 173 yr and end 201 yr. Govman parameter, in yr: 179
